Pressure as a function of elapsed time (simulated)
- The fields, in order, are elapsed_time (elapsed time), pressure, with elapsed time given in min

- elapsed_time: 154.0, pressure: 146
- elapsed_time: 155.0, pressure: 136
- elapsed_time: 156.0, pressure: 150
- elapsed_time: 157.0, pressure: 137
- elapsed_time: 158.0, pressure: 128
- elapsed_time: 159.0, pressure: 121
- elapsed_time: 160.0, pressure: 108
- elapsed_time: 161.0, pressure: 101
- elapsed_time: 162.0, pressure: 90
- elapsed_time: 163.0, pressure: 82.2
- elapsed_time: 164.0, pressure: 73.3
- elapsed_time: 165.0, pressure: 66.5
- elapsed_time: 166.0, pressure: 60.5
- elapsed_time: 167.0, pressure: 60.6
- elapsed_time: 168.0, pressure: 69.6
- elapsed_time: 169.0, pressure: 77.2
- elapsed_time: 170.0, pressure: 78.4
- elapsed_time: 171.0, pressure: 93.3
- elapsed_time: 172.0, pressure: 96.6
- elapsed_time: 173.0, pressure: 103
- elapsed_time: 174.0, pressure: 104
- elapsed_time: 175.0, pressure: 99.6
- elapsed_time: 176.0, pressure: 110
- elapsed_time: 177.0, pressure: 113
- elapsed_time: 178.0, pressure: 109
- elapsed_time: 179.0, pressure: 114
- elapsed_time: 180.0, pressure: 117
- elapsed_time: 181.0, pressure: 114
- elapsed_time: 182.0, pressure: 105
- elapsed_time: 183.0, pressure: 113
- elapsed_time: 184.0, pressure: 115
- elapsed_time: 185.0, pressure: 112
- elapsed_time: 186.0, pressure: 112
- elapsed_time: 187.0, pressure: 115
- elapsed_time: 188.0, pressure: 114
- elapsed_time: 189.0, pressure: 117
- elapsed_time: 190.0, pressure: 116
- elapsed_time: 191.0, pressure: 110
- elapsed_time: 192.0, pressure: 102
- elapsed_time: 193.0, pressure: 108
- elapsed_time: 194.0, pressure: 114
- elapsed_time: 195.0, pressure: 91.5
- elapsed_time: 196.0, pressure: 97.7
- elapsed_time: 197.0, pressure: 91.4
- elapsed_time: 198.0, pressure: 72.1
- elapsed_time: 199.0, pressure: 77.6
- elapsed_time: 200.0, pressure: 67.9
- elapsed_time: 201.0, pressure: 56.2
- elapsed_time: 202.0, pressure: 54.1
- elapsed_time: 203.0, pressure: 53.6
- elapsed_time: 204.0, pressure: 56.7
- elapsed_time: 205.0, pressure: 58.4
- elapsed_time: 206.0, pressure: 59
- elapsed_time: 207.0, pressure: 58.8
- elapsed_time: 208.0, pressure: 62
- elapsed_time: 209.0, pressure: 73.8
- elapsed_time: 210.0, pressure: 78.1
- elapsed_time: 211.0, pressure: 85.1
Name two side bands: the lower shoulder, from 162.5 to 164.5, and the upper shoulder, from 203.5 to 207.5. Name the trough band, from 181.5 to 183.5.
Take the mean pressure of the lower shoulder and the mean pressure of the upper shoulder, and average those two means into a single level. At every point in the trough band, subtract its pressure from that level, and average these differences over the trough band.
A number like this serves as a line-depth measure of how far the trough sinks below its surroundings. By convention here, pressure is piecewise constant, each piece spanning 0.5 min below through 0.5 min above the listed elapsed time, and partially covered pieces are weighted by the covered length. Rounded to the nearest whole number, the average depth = -41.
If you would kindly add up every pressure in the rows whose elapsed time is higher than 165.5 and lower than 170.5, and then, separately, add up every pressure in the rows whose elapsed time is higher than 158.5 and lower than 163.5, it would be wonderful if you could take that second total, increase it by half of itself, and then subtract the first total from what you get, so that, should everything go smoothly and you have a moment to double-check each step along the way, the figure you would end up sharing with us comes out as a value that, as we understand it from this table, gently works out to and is 407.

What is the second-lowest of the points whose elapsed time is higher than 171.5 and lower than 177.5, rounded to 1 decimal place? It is 99.6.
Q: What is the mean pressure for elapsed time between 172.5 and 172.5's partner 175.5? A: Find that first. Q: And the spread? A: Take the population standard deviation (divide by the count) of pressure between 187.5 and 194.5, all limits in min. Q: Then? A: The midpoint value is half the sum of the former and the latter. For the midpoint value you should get 54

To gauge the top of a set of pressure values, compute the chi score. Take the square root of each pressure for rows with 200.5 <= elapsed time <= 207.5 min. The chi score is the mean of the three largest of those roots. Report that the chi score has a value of 7.7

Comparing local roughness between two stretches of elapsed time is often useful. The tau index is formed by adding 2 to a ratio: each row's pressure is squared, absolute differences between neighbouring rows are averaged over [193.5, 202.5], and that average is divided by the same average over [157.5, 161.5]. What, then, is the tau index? 2.9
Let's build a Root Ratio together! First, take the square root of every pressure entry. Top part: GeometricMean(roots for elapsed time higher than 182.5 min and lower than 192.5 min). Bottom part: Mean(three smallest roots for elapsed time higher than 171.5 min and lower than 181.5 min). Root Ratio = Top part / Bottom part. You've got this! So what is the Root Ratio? 1.06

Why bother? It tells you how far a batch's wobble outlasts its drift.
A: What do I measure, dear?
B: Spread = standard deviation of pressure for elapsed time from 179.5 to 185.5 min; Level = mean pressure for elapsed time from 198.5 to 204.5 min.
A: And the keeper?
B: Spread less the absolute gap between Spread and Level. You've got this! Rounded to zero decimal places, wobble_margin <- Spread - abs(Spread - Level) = -53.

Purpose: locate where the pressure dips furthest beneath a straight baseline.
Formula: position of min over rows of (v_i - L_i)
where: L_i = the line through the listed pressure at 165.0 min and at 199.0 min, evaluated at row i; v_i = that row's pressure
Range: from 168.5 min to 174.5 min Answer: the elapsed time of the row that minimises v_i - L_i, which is 169.0 min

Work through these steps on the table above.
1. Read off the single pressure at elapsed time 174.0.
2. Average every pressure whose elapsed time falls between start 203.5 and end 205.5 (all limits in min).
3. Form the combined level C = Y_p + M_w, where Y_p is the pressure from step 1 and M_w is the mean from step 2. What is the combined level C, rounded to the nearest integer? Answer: 162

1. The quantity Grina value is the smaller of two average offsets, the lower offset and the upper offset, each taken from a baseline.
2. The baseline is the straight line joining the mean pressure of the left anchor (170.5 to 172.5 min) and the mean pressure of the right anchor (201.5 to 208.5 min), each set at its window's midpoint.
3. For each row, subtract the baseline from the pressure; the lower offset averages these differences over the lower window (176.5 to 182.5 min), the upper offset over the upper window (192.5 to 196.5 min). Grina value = 26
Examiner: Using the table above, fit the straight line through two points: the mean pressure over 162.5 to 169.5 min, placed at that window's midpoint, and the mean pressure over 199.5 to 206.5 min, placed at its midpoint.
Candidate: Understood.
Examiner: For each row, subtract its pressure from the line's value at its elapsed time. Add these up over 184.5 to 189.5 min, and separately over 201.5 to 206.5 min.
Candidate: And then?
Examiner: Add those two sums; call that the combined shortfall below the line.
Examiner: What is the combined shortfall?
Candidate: -248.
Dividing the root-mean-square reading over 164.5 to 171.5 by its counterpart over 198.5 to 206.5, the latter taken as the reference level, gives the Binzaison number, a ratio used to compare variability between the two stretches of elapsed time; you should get 1.20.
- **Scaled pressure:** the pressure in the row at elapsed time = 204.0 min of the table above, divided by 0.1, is 567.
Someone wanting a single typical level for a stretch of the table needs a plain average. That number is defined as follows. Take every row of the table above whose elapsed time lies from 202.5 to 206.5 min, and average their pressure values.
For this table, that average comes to 57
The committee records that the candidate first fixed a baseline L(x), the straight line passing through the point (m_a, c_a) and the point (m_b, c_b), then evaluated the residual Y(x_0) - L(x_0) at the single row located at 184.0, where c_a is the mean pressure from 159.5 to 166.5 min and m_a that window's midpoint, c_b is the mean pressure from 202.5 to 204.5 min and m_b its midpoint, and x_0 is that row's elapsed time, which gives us 46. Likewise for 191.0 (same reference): 46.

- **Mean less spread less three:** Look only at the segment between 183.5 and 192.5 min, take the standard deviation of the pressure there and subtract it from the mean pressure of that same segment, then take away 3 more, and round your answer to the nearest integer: 105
